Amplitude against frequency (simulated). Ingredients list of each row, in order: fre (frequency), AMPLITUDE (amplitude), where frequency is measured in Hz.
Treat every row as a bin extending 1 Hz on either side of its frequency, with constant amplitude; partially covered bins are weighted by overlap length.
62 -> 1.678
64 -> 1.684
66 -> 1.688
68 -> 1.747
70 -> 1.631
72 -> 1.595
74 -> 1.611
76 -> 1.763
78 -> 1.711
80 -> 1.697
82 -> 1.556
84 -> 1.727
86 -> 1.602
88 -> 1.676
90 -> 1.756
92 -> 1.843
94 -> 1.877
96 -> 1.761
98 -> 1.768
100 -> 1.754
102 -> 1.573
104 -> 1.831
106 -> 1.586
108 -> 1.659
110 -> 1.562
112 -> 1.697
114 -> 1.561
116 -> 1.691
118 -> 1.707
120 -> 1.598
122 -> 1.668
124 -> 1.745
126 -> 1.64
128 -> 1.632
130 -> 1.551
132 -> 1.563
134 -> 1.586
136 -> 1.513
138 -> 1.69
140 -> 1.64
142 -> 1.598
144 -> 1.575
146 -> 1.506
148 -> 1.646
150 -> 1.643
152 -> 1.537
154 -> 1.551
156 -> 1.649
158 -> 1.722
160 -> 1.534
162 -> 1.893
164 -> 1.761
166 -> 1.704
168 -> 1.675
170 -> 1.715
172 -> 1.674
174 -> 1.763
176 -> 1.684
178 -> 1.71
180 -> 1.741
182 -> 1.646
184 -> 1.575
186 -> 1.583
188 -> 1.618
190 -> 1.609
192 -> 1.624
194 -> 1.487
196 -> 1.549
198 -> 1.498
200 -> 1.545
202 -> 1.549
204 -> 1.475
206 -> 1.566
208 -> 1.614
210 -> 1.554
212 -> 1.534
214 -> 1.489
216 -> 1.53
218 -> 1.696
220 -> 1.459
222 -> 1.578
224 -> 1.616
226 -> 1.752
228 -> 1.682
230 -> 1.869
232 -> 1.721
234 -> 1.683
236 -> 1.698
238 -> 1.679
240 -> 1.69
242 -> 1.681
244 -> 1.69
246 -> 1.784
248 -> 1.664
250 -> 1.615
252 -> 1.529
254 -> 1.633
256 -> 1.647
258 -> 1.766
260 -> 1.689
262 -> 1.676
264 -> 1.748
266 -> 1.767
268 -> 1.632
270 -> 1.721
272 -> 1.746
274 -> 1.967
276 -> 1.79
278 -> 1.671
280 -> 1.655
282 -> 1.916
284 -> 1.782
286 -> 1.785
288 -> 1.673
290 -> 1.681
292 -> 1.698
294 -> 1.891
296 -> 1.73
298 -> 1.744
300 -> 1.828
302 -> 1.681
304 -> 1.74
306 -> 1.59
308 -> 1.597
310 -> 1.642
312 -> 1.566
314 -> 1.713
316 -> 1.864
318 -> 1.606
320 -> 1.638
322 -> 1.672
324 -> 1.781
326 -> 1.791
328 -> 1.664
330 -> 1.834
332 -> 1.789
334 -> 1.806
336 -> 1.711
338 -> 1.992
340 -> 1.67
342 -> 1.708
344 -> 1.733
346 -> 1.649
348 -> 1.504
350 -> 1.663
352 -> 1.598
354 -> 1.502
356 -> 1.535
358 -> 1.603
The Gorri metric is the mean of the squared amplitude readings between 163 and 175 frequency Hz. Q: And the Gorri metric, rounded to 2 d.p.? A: 2.94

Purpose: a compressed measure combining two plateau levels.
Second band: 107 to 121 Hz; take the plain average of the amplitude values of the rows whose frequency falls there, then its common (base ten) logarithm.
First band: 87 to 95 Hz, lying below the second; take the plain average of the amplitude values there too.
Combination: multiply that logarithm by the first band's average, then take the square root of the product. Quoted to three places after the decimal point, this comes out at 0.620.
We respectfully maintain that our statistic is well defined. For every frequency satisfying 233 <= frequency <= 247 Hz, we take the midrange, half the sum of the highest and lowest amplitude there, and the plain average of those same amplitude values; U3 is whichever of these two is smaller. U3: 1.70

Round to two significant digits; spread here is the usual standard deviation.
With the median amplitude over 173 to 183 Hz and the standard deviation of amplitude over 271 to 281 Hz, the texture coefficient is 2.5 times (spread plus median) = 4.6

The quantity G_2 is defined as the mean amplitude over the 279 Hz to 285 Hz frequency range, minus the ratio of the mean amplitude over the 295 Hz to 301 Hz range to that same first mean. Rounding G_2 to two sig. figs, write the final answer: 0.79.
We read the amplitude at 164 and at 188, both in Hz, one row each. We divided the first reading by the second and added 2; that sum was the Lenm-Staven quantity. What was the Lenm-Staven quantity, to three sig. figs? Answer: 3.09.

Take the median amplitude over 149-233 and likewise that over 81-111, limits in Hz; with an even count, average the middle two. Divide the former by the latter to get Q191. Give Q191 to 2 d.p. 0.94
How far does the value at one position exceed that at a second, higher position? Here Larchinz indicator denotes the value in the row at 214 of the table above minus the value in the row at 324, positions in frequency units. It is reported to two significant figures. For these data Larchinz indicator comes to -0.29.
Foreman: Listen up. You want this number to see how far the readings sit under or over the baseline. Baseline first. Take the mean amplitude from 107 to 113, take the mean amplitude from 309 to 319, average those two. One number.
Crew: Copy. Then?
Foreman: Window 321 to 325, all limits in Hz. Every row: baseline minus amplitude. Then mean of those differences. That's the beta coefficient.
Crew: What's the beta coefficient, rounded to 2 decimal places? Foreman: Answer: -0.07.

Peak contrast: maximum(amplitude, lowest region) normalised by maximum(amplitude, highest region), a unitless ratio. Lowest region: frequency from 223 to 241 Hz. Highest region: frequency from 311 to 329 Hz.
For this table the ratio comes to 1.00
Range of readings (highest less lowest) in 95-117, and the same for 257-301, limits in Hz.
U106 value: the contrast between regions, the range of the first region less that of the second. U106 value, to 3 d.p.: -0.065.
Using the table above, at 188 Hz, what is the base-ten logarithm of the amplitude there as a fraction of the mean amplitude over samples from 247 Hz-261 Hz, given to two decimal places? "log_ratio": -0.01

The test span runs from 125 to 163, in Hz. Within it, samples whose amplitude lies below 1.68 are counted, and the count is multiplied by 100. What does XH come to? 1600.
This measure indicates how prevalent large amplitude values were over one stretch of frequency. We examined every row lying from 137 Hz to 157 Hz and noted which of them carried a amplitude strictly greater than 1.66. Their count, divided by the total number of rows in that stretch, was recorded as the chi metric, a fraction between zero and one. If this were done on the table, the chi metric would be 0.10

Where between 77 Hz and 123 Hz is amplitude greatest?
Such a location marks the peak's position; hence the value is 94 Hz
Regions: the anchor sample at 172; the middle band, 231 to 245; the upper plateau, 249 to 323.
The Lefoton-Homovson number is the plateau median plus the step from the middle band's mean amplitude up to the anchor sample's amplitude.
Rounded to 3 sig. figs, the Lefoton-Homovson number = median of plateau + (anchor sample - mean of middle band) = 1.67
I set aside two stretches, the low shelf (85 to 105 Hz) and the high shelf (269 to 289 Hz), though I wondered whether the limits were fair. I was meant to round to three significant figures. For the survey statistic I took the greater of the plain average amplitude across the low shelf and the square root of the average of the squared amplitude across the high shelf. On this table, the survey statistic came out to 1.77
